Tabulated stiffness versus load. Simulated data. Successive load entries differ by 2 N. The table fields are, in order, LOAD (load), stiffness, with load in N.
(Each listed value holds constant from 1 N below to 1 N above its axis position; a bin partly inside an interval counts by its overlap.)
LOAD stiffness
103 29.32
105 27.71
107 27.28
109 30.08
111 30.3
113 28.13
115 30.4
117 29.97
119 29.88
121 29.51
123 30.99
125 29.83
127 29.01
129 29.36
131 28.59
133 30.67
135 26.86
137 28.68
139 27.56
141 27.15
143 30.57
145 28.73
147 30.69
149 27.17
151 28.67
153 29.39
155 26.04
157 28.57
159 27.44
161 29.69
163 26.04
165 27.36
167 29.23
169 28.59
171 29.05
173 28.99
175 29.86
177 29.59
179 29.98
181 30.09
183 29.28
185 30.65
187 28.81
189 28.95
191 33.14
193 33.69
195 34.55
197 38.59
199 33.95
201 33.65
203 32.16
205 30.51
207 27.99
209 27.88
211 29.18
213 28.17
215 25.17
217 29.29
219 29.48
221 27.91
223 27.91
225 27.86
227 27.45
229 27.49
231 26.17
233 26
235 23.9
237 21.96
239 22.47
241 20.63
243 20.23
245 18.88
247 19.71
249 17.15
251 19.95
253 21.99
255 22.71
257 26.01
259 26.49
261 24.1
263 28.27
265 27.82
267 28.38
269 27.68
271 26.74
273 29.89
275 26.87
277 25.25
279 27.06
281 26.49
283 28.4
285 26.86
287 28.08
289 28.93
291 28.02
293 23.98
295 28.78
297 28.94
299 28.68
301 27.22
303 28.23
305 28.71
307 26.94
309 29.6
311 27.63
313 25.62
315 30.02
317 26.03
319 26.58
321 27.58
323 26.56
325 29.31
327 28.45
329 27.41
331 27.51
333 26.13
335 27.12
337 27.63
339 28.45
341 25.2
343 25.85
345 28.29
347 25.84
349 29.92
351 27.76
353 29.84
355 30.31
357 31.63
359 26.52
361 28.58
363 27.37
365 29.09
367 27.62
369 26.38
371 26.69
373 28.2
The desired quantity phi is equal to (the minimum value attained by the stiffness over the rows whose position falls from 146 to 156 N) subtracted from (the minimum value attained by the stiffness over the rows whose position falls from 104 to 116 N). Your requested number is 1.2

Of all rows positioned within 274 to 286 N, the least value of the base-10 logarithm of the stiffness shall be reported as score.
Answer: 1.402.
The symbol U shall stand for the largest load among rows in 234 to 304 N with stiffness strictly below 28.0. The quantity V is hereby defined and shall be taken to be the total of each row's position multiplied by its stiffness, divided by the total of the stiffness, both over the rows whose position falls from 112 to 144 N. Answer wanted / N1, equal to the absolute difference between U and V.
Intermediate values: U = 301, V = 127.9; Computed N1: 173.1 N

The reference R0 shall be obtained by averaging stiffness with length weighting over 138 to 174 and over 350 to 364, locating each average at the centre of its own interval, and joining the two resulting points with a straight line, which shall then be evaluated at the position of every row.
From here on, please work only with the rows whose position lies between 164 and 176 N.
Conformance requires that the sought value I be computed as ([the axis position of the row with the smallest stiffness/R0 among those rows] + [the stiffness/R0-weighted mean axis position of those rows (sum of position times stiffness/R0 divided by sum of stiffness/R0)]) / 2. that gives 167.5 N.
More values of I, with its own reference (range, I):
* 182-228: 209.7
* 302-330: 314.5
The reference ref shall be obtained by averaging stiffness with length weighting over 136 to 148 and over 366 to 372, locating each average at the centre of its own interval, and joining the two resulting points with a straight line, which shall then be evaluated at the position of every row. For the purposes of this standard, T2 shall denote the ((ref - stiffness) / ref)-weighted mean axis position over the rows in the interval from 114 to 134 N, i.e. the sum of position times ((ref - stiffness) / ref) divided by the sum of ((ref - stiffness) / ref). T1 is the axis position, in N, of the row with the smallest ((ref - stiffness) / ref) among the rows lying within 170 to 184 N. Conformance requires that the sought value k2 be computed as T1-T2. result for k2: 58.2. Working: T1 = 181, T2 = 122.8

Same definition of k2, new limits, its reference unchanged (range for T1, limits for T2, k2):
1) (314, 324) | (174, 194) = 128.1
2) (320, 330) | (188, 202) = 128.9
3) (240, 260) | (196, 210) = 59.6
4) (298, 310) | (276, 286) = 30.2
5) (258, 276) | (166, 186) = 93.9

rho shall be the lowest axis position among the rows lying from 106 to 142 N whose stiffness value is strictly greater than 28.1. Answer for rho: 109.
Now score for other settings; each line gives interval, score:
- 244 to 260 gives 1.234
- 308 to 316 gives 1.409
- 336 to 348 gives 1.401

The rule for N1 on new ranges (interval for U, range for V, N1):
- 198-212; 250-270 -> 51.6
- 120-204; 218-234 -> 60.8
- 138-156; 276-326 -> 146.1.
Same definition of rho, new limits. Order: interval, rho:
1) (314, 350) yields 315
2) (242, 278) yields 263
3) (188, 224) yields 189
